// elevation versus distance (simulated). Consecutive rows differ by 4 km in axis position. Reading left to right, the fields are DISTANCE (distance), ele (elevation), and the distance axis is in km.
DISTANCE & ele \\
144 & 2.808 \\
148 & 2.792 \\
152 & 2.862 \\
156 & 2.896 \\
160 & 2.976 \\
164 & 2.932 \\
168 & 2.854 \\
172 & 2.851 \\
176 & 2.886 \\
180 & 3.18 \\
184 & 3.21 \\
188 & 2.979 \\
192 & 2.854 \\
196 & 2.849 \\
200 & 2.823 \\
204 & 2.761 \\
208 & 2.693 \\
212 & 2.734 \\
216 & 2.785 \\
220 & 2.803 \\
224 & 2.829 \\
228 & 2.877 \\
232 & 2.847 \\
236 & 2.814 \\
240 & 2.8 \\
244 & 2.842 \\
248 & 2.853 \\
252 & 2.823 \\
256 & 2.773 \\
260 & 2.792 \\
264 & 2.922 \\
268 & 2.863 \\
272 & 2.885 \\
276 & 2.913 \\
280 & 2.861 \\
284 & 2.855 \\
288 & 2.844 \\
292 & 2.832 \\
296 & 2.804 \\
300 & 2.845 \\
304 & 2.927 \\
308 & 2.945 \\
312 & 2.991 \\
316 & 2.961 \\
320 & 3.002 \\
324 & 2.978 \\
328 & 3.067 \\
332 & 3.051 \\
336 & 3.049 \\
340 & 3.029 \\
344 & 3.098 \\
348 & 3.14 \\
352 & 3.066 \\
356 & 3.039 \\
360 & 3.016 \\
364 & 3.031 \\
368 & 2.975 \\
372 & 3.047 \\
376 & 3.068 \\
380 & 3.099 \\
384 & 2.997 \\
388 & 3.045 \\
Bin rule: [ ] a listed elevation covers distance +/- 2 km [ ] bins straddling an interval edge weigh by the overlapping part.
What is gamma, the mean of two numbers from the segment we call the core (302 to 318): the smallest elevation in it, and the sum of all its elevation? 7.38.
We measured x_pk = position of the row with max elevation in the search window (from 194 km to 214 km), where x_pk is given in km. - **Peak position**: 196 km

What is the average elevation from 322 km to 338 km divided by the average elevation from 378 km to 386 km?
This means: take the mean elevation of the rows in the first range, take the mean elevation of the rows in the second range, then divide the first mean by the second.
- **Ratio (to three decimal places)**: 0.996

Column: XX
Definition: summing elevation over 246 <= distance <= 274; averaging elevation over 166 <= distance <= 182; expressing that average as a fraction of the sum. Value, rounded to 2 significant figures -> 0.15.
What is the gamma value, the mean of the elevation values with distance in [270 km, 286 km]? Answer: 2.88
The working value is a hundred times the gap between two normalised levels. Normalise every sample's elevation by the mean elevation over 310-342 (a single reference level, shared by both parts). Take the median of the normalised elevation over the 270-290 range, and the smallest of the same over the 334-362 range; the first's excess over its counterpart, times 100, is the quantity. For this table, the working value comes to -5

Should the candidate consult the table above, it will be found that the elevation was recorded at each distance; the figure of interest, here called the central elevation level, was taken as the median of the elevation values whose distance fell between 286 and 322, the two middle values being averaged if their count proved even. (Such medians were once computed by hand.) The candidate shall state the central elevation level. 2.93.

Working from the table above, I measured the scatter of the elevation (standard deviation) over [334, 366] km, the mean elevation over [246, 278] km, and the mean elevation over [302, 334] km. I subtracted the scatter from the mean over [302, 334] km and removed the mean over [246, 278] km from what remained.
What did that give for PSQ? 0.10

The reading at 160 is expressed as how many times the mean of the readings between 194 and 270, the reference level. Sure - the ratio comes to 1.06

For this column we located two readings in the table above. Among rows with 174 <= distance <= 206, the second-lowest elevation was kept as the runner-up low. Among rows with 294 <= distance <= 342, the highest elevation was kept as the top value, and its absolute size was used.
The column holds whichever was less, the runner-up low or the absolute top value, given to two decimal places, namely 2.82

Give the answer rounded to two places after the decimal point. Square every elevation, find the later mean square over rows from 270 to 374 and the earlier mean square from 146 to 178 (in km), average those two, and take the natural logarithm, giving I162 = 2.15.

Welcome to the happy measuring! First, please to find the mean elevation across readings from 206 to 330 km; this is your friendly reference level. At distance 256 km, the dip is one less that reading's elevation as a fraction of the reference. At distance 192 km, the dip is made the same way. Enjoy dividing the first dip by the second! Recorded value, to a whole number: 10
